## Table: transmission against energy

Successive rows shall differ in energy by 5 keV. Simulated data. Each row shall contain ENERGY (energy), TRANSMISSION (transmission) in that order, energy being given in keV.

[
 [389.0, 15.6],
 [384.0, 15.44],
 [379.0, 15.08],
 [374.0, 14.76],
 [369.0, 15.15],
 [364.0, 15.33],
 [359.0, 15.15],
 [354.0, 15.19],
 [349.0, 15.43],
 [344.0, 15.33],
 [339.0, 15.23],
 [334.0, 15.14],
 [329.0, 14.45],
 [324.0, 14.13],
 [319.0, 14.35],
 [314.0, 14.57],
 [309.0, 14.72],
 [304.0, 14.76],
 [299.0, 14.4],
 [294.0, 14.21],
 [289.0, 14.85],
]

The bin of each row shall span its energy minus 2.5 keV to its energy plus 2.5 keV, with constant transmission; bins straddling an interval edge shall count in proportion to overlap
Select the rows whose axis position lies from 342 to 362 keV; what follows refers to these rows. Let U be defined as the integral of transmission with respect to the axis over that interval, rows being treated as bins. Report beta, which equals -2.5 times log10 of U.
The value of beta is -6.2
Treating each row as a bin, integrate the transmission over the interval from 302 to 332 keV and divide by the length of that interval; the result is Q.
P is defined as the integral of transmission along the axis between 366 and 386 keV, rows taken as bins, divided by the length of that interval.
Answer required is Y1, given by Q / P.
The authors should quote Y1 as 0.96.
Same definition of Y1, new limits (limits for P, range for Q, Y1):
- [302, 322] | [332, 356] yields 1.05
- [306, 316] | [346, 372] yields 1.04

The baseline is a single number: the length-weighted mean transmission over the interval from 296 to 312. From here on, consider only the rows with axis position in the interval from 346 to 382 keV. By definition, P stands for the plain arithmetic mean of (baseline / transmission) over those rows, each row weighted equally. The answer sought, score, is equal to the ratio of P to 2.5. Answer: 0.386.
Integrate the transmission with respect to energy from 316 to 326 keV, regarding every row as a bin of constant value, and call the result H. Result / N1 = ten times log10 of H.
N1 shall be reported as 21.5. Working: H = 143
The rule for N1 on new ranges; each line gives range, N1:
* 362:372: 21.8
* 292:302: 21.6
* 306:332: 25.8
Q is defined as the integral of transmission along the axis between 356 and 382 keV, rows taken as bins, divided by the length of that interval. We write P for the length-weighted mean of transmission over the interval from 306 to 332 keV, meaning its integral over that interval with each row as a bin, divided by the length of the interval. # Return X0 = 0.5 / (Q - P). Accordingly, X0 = 0.78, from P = 14.5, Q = 15.1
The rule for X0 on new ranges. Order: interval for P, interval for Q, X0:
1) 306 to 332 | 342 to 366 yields 0.61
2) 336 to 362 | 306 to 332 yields -0.62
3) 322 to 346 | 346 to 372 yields 1.31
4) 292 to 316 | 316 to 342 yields 3.75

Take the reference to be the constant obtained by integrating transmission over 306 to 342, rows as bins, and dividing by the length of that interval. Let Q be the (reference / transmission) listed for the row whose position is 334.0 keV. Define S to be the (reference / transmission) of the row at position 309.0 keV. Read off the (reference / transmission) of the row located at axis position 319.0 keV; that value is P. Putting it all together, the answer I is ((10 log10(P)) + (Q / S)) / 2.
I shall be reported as 0.53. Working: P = 1.02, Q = 0.97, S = 1.00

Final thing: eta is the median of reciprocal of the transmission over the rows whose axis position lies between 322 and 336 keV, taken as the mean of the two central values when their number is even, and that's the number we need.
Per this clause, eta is 0.0692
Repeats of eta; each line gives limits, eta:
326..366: 0.0657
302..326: 0.0686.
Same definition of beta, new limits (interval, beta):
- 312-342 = -6.6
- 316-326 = -5.4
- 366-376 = -5.4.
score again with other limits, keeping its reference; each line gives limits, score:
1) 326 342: 0.391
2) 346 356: 0.382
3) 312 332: 0.407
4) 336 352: 0.381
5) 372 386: 0.387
